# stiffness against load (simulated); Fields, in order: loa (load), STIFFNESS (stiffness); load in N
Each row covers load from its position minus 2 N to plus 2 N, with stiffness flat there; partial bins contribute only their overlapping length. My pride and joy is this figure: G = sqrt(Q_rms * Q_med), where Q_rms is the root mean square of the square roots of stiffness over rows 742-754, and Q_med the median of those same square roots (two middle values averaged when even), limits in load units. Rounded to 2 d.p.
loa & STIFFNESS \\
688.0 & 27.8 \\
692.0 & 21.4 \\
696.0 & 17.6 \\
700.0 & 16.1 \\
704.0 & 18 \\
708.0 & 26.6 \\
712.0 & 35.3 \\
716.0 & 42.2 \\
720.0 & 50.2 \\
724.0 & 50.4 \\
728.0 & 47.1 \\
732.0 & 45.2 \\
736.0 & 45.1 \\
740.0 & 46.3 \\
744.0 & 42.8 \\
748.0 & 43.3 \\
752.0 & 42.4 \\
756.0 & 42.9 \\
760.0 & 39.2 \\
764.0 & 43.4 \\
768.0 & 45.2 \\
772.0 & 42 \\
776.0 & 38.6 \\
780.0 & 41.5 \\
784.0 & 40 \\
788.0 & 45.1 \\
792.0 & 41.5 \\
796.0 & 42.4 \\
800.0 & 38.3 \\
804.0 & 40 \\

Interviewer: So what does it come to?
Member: 6.54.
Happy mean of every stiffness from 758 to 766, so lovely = 41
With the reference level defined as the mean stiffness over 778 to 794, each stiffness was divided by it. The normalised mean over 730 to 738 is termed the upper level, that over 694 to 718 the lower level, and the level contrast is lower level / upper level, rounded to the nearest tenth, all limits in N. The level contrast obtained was 0.6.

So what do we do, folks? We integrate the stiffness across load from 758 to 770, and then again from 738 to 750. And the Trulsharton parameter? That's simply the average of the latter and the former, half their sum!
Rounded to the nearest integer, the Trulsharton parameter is 520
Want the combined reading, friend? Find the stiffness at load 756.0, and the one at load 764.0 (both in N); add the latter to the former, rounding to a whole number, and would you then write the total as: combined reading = 86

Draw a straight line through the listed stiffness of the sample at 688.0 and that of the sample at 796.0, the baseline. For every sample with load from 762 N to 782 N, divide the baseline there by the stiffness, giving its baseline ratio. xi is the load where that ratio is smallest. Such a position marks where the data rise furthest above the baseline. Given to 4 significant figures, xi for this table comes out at 768.0 N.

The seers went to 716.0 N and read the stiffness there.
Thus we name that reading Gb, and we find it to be 42.2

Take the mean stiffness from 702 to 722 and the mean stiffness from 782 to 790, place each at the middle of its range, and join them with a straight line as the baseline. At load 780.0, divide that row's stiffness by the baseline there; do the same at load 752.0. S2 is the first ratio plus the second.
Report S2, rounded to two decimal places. 2.08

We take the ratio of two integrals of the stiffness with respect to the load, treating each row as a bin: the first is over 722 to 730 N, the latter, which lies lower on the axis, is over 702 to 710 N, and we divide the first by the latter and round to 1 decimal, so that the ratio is 2.2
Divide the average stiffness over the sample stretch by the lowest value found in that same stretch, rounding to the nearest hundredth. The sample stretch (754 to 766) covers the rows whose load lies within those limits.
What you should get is 1.07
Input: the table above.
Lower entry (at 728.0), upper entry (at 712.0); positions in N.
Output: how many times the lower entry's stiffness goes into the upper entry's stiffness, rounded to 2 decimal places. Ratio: 0.75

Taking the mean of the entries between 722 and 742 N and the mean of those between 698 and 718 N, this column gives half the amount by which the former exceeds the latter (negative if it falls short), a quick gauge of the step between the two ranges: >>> 10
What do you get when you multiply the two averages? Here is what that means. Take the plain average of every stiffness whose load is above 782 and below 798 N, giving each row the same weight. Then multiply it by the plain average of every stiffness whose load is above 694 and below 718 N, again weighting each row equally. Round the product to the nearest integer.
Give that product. 1097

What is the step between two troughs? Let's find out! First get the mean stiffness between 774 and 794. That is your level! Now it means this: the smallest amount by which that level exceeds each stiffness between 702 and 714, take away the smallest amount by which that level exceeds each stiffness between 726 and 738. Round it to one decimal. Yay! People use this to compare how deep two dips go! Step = 11.8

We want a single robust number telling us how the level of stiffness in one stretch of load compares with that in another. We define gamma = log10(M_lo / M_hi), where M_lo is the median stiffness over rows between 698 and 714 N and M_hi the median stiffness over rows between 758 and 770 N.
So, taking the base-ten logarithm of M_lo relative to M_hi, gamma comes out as -0.29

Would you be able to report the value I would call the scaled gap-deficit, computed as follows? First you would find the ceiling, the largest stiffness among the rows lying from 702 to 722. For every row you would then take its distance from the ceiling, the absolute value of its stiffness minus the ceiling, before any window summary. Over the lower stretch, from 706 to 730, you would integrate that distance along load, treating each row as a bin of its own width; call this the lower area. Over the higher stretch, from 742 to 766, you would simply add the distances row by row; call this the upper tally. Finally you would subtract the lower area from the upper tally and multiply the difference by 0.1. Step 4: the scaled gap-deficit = -15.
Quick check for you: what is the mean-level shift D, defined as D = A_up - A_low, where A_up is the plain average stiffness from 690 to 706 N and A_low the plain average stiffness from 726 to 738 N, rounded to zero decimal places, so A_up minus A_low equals -28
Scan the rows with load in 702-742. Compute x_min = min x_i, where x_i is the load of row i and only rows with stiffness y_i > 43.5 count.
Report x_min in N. 720.0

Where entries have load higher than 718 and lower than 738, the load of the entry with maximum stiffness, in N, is 724.0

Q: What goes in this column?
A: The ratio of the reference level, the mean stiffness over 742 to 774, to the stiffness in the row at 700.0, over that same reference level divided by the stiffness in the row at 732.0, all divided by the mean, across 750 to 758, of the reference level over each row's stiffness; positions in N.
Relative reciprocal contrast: 2.8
